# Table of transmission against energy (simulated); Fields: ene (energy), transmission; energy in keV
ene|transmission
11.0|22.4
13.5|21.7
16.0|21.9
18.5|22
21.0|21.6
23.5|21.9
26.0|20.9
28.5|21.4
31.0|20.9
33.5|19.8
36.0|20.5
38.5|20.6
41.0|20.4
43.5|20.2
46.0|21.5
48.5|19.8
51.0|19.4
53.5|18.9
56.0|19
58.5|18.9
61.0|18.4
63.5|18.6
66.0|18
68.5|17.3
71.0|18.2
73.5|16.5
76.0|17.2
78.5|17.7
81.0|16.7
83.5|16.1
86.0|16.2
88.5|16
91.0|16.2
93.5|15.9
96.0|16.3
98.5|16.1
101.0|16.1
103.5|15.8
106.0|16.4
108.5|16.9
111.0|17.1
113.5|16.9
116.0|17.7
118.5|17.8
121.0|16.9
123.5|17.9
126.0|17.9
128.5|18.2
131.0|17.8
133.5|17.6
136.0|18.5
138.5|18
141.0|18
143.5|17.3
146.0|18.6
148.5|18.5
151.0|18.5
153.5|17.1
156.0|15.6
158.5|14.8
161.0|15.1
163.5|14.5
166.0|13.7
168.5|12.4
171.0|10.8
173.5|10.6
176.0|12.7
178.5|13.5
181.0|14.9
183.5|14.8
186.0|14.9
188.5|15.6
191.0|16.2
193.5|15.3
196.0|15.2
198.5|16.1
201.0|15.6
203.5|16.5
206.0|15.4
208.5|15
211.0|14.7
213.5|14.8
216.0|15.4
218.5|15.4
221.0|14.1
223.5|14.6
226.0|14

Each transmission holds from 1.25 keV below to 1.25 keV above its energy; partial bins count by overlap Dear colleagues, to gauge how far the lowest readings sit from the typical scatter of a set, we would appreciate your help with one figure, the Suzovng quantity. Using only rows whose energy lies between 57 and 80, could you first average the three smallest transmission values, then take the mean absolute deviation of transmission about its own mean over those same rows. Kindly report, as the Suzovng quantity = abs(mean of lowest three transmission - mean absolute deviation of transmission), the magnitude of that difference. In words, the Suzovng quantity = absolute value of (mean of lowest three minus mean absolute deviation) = 16.4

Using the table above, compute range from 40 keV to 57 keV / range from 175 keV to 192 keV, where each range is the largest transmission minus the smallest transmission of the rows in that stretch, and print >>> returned 0.74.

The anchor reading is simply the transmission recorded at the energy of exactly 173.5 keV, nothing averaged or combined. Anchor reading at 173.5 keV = 10.6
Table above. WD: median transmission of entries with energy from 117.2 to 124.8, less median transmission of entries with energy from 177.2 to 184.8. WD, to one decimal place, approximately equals 3.0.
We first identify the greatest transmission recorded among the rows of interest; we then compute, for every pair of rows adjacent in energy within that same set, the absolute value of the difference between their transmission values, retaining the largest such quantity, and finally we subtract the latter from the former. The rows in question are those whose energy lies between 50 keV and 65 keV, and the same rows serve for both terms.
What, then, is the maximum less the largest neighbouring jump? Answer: 18.9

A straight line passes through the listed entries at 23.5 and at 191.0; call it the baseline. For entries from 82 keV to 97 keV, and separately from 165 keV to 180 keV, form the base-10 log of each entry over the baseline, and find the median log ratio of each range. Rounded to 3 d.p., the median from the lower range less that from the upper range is 0.040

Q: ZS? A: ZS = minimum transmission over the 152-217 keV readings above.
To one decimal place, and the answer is 10.6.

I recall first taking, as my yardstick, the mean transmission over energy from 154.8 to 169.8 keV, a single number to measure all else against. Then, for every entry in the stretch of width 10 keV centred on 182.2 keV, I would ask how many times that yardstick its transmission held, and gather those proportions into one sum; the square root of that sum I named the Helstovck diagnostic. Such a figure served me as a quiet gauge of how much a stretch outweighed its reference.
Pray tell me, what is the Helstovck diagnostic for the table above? 2.0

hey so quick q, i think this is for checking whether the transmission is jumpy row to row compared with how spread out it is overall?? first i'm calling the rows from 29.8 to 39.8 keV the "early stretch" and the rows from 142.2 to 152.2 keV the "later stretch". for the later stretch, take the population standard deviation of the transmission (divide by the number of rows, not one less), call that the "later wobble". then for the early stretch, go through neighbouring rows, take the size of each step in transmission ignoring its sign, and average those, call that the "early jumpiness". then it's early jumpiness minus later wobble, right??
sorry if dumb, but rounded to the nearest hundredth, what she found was 0.10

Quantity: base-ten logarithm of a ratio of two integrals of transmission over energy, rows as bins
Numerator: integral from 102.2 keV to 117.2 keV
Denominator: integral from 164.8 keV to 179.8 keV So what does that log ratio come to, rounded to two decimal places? 0.14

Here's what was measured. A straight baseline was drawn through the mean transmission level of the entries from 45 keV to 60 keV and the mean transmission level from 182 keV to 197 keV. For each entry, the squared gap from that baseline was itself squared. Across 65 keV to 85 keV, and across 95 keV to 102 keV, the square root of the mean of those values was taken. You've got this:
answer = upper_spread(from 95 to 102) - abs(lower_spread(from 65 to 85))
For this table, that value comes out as 0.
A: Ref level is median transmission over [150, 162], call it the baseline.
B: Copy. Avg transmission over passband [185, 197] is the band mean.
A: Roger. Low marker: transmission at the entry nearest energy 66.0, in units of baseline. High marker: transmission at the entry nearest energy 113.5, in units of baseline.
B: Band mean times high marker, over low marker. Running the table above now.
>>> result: 14.5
